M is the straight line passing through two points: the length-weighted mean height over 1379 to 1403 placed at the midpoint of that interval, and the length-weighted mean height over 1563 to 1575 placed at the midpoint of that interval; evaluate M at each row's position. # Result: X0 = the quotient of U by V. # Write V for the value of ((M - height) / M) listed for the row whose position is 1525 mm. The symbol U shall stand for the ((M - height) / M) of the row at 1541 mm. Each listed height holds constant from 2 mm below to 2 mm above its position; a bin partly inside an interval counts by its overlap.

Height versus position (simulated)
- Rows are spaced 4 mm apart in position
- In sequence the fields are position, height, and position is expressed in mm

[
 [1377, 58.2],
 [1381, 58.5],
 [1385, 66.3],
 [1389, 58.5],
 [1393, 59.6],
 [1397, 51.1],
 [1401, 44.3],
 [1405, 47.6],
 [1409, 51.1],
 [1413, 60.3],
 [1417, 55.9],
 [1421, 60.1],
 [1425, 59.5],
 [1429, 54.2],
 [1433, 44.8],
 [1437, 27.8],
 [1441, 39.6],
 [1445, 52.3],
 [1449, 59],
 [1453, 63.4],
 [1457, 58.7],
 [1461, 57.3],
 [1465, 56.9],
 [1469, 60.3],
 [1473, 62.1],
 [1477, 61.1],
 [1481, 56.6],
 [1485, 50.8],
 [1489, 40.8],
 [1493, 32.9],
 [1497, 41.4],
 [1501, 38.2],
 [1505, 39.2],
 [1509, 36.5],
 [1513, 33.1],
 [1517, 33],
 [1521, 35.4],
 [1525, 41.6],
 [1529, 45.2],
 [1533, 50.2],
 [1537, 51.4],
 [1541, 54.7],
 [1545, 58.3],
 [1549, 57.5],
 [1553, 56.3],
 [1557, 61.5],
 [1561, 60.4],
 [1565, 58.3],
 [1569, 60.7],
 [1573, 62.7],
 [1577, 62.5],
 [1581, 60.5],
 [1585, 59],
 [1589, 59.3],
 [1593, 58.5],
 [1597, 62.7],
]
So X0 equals 0.3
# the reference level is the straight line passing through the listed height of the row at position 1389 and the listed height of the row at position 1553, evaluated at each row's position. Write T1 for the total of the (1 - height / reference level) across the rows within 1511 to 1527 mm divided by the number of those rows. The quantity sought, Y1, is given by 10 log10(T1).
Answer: -4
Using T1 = 0.37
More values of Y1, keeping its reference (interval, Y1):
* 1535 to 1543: -12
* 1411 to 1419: -30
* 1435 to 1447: -5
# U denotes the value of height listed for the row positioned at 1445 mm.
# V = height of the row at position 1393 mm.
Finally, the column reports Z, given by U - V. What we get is -7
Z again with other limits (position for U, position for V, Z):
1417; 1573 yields -7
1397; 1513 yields 18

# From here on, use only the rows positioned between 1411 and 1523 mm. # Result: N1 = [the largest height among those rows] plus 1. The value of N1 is 64.4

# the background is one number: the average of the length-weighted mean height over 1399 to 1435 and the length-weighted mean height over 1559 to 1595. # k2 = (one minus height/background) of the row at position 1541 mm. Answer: 0.03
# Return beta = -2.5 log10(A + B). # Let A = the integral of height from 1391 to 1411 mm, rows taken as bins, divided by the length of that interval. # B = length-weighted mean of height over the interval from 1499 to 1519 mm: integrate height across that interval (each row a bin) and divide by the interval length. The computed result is -4.85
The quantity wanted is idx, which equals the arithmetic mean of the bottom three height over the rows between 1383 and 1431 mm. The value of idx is 48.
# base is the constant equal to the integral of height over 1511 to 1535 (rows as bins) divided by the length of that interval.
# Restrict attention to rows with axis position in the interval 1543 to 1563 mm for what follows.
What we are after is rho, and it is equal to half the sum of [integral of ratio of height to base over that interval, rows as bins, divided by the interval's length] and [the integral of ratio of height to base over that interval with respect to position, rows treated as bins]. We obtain 15.5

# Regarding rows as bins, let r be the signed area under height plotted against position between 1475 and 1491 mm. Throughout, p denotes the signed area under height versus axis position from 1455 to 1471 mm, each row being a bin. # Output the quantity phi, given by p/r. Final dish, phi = 1.1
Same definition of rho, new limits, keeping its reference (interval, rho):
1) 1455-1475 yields 15.6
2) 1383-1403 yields 14.8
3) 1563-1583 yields 16.1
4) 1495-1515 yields 10.0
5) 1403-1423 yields 14.5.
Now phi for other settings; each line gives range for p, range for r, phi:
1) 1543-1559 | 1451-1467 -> 1.0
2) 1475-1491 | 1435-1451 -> 1.2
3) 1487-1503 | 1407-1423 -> 0.7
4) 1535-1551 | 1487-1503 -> 1.4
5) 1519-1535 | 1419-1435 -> 0.8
